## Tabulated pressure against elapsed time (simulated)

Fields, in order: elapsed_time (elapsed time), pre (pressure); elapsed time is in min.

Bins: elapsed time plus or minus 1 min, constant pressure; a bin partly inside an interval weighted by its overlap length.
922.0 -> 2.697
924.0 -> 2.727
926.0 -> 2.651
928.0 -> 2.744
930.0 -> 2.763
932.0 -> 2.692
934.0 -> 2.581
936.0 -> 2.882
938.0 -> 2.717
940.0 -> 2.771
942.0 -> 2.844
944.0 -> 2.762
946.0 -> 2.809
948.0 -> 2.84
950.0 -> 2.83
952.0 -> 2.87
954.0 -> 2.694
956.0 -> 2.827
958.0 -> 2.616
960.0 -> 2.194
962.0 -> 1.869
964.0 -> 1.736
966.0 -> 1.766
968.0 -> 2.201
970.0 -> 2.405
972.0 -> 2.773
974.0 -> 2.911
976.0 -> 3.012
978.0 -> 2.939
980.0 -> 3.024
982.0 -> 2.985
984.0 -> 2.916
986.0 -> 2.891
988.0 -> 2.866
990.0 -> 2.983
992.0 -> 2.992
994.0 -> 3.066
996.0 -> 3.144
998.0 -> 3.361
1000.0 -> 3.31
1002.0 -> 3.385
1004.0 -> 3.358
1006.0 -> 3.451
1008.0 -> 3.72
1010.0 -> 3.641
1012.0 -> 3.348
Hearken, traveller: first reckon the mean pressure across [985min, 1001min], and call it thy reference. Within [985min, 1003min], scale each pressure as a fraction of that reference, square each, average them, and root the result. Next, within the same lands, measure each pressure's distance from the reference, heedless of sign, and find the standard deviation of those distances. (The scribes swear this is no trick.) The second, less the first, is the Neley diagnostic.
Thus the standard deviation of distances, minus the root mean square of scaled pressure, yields -0.91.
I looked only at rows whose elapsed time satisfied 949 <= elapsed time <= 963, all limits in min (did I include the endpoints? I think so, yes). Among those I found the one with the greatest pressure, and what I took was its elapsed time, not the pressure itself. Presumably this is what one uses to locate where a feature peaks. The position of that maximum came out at 952.0 min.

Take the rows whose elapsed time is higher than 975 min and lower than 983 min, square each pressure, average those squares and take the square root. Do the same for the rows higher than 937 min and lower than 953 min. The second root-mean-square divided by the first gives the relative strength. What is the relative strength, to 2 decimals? 0.94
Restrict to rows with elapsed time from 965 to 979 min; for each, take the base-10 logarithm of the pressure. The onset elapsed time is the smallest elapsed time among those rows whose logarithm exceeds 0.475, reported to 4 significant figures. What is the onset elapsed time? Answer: 976.0 min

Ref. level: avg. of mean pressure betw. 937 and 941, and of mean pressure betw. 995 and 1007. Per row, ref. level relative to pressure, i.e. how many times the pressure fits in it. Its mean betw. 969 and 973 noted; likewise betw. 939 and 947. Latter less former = -0.093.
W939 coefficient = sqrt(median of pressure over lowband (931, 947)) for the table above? 1.66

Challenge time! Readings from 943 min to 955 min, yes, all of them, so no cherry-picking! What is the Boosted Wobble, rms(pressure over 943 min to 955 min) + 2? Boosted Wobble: 4.8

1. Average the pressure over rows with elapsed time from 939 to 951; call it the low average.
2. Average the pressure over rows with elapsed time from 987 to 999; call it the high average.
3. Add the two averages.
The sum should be 5.9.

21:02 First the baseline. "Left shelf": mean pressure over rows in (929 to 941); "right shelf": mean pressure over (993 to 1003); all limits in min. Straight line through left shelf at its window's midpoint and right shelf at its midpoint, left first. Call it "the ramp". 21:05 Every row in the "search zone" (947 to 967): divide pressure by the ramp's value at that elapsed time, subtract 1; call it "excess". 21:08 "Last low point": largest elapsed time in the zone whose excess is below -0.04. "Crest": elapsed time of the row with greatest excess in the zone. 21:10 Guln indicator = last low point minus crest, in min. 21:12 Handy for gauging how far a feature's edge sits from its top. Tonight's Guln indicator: 18 min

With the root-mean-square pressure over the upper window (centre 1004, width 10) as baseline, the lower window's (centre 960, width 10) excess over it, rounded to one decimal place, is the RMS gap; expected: -1.2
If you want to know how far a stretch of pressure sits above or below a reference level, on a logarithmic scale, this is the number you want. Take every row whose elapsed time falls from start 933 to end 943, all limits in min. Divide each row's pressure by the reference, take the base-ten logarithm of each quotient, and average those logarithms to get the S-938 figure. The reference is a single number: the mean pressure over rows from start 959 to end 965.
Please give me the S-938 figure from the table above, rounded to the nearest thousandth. 0.154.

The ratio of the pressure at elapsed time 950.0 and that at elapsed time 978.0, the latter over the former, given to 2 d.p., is 1.04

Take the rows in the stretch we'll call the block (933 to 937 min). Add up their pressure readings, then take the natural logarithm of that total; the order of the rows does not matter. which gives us 1.70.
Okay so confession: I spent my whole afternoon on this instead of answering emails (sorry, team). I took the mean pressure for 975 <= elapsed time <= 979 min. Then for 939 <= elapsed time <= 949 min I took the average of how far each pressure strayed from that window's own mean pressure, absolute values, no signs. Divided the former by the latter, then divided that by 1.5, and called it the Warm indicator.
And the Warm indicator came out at 64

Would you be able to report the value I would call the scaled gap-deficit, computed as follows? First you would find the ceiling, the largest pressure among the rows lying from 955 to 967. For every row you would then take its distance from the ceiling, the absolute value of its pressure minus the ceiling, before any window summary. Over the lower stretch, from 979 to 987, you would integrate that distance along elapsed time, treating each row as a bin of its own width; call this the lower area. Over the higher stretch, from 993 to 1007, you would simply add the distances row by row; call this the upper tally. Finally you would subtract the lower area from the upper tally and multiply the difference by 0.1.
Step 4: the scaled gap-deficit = 0.23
